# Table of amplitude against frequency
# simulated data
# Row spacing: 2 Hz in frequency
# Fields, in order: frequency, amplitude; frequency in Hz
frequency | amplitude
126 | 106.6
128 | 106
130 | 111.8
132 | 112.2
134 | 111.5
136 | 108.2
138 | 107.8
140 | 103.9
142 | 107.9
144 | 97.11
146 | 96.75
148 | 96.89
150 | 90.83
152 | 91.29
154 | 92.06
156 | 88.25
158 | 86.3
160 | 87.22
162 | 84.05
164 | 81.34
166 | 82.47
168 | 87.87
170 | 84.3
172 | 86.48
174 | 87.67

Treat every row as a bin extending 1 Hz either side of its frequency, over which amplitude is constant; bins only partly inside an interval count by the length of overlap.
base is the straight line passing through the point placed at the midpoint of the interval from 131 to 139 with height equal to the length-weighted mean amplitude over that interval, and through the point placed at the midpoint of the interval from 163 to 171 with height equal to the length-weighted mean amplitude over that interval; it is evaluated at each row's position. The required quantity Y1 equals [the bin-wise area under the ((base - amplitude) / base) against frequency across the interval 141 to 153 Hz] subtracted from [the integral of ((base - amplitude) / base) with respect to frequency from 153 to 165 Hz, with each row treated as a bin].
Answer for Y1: 0.1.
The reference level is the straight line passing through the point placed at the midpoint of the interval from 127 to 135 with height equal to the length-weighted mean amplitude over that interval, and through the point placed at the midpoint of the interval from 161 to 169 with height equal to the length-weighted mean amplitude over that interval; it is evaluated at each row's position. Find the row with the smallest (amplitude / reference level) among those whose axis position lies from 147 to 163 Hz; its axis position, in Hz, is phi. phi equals 150 Hz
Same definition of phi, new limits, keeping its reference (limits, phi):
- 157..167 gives 164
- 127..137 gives 128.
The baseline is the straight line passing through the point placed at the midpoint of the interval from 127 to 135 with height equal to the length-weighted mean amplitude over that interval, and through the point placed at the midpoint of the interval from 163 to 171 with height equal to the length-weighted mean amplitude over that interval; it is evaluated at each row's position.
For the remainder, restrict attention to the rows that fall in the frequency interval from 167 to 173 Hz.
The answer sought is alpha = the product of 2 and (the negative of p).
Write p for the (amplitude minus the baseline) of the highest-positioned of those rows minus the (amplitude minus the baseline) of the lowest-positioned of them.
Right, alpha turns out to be -3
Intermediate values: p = 2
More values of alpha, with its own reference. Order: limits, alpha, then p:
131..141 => 5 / -2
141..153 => 19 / -9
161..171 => -12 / 6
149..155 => -8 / 4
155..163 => 0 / 0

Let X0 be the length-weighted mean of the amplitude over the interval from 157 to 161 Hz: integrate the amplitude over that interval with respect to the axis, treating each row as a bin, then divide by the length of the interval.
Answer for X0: 87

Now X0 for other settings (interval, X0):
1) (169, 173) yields 85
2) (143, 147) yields 97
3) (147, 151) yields 94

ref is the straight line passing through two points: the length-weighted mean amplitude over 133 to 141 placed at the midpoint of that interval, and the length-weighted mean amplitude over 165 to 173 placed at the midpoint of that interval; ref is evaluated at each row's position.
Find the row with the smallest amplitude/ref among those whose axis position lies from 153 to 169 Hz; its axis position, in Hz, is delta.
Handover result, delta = 164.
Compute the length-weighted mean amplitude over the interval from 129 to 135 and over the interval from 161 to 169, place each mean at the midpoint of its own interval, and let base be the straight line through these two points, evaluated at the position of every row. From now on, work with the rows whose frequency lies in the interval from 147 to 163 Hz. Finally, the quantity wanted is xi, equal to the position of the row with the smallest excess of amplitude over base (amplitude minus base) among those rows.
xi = 150 Hz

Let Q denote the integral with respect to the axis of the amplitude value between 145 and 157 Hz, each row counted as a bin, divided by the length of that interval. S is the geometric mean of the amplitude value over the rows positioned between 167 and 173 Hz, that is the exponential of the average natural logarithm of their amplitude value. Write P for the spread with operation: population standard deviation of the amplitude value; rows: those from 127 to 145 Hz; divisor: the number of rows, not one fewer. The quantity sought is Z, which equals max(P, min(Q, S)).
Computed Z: 86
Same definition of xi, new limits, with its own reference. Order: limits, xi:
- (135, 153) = 150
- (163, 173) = 164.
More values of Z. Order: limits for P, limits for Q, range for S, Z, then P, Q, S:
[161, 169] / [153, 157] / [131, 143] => 90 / 2.47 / 90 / 109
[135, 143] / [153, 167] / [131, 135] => 86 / 1.77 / 86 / 112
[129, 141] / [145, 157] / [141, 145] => 93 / 2.95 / 93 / 102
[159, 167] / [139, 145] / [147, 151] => 94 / 2.21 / 103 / 94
